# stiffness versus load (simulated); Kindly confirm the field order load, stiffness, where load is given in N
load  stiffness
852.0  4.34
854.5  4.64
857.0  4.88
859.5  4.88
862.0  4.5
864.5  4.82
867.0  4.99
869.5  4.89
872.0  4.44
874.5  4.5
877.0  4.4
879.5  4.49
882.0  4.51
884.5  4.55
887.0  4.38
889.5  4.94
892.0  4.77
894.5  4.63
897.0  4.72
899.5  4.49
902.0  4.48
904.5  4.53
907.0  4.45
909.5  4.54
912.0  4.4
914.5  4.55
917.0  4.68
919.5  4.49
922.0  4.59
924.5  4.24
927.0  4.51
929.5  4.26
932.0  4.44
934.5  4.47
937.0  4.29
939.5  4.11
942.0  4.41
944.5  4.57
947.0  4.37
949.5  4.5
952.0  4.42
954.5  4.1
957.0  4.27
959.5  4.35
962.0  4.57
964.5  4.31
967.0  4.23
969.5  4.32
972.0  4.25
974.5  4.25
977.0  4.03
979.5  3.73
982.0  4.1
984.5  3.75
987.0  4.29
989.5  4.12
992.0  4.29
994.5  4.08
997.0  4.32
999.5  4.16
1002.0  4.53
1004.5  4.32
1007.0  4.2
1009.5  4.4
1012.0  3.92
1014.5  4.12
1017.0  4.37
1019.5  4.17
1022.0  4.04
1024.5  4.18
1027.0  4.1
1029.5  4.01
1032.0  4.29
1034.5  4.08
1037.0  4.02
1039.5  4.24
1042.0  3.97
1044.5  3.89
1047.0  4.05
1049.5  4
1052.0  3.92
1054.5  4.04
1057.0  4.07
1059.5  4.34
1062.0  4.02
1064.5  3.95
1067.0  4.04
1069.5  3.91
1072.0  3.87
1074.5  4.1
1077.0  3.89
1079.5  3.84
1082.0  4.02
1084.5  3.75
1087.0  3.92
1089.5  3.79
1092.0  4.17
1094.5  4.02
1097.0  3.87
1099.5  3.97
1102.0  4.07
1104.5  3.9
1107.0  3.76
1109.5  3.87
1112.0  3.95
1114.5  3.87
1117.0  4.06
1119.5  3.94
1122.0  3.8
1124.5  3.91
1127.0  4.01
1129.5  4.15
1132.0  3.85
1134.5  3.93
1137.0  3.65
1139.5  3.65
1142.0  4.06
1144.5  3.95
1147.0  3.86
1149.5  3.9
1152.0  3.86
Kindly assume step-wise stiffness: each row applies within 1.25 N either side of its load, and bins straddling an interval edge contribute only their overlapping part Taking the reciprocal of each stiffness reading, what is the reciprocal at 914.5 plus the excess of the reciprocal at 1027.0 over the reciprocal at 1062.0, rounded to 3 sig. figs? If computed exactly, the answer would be 0.215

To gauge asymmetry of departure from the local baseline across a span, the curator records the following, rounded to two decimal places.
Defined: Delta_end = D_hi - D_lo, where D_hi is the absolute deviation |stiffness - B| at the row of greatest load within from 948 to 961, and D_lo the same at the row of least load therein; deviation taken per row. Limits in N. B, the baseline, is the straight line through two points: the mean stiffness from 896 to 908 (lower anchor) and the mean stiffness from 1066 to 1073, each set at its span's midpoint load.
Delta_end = -0.11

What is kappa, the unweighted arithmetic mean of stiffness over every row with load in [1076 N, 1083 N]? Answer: 3.9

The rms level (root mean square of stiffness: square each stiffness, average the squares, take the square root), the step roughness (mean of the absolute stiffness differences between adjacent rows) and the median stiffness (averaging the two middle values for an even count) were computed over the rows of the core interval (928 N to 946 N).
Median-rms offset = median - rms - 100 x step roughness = -17.1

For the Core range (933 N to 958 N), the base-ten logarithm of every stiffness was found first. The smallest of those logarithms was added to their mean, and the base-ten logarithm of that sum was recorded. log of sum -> 0.097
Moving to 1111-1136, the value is 0.070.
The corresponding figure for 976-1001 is 0.073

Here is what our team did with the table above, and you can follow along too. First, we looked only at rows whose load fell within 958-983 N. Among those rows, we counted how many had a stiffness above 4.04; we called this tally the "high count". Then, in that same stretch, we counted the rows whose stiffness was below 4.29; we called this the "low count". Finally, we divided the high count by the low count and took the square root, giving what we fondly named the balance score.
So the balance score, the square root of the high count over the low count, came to 1.2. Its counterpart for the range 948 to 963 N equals 1.7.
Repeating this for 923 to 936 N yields 1.6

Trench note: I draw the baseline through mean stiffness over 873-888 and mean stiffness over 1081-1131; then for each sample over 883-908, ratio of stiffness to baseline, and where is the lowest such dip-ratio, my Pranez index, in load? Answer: 887.0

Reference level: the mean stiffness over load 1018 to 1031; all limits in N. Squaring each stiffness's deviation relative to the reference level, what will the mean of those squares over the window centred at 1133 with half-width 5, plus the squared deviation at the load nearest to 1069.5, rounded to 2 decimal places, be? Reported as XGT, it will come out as 0.11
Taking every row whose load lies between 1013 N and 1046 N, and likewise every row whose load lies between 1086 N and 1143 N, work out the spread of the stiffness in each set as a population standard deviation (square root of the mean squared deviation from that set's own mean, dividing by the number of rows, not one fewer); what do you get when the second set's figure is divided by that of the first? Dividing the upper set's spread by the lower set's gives 1.0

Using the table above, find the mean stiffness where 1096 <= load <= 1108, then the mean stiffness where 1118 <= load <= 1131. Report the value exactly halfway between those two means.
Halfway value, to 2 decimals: 3.94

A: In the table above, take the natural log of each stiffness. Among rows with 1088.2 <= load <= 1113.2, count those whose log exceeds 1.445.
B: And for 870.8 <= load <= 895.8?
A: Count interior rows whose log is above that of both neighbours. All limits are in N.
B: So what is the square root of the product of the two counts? 0.0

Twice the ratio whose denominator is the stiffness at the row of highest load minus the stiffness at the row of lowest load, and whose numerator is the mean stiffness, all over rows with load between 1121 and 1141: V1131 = -52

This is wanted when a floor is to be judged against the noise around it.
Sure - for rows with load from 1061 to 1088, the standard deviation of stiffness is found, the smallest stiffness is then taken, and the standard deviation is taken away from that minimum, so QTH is 3.65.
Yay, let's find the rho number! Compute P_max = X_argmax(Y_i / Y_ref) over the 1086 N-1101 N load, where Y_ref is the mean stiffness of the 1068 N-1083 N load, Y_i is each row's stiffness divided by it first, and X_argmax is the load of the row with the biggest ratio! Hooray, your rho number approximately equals 1092.0 N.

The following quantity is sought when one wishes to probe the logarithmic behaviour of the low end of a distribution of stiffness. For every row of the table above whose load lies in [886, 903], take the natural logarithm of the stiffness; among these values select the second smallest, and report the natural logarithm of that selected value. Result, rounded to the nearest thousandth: 0.405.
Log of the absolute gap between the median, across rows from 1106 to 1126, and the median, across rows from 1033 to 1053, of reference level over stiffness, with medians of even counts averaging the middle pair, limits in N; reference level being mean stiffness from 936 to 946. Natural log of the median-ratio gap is -3.40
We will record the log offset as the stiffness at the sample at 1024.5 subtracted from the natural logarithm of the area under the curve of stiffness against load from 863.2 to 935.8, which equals 1.6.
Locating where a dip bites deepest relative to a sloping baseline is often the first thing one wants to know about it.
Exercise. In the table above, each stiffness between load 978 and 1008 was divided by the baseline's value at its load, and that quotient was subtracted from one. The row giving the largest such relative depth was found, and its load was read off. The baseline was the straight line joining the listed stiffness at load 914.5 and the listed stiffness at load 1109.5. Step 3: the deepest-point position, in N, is 979.5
